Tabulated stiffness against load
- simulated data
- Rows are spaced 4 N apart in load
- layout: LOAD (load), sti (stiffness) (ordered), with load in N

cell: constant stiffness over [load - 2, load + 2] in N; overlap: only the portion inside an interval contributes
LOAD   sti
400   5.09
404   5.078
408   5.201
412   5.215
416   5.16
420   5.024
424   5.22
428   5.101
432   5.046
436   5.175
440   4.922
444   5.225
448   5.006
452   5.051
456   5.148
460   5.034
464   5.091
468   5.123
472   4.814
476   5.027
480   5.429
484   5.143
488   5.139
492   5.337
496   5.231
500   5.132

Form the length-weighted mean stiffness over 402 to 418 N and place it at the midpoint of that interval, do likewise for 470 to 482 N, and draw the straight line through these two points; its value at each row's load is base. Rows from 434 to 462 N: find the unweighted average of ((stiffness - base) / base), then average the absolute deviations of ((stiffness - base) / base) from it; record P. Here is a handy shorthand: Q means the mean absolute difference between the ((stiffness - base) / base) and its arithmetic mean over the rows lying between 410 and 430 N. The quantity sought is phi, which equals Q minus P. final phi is -0.005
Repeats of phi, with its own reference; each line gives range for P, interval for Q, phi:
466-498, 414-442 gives -0.012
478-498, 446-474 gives -0.005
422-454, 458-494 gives 0.010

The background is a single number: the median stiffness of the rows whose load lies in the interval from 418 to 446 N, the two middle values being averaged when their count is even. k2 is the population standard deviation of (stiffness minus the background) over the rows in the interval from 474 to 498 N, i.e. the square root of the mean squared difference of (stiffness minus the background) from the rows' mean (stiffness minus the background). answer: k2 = 0.13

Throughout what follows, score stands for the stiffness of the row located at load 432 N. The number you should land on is 5.046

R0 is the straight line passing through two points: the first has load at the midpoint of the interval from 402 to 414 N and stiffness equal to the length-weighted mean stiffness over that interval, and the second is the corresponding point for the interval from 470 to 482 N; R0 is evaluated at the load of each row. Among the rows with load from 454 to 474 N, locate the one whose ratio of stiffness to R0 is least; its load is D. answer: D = 472 N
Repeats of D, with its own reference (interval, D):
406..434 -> 420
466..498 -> 472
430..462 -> 440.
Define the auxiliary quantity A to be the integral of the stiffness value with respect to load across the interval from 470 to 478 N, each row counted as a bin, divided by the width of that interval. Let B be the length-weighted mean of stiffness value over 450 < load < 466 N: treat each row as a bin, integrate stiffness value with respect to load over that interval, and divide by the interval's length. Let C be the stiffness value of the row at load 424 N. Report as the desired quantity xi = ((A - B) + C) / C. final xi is 0.97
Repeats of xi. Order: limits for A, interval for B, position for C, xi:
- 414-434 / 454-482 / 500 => 1.00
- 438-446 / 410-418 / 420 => 0.98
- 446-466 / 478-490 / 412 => 0.97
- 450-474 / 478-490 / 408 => 0.96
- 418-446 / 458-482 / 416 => 1.00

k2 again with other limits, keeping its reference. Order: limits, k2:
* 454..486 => 0.16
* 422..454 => 0.10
